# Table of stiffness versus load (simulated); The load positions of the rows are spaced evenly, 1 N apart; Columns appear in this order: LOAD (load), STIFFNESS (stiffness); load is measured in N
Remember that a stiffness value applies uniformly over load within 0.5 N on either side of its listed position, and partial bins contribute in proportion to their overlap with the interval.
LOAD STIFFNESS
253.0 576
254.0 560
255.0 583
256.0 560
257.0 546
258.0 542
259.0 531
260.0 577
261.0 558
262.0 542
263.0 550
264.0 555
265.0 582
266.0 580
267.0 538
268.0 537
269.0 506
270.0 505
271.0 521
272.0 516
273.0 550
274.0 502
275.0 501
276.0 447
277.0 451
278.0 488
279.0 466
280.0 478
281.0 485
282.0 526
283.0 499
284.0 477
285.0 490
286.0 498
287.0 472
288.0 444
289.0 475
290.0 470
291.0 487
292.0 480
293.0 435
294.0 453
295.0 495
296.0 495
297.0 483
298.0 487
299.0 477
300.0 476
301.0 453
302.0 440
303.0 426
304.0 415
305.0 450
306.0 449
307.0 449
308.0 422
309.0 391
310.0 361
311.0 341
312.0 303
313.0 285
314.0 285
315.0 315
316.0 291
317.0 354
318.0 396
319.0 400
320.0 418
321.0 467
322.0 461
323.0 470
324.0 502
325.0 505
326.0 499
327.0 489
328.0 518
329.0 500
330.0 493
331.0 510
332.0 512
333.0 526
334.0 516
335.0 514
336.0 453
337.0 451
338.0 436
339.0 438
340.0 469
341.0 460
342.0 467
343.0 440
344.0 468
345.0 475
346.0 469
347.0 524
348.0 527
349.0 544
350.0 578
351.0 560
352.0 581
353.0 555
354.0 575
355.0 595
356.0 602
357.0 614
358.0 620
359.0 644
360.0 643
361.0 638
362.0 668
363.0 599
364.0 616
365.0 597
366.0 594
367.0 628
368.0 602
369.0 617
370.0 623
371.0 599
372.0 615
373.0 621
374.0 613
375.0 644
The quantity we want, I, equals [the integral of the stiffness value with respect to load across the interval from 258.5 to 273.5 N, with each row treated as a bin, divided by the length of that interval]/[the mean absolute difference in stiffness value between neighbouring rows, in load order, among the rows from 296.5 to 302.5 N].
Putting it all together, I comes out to 53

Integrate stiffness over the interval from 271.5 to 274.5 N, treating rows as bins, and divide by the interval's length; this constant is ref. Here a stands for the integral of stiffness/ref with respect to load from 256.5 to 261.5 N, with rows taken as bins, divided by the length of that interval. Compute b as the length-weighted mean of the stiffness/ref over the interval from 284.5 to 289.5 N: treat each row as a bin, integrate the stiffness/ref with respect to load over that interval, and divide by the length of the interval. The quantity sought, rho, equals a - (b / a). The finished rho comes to 0.19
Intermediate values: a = 1.05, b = 0.91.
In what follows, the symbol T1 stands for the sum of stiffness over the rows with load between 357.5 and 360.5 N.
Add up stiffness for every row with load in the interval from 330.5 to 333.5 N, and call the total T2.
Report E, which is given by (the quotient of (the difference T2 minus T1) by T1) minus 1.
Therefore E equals -1.2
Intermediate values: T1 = 1907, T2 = 1548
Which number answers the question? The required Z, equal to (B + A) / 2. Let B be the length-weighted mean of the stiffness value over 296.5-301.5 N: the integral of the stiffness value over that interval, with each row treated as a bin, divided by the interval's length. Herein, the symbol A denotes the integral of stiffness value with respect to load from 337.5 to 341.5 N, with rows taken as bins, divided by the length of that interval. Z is 463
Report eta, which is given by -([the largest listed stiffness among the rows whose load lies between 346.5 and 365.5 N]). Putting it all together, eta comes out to -668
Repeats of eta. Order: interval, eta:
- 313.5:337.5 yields -526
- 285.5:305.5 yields -498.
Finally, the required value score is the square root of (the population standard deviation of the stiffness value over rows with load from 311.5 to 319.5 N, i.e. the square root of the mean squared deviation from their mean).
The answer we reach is 6.7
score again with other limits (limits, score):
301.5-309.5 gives 4.4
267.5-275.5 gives 4.1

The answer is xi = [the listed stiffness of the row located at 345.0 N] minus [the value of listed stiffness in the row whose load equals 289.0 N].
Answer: 0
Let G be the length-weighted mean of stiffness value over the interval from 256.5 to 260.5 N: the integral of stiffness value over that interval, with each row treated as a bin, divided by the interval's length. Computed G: 549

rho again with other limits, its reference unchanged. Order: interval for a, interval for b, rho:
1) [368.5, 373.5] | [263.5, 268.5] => 0.27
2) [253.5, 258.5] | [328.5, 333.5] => 0.16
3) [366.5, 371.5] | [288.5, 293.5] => 0.41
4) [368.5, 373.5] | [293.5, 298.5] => 0.39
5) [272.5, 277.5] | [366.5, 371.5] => -0.31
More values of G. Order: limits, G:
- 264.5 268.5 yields 559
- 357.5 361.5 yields 636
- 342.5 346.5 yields 463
